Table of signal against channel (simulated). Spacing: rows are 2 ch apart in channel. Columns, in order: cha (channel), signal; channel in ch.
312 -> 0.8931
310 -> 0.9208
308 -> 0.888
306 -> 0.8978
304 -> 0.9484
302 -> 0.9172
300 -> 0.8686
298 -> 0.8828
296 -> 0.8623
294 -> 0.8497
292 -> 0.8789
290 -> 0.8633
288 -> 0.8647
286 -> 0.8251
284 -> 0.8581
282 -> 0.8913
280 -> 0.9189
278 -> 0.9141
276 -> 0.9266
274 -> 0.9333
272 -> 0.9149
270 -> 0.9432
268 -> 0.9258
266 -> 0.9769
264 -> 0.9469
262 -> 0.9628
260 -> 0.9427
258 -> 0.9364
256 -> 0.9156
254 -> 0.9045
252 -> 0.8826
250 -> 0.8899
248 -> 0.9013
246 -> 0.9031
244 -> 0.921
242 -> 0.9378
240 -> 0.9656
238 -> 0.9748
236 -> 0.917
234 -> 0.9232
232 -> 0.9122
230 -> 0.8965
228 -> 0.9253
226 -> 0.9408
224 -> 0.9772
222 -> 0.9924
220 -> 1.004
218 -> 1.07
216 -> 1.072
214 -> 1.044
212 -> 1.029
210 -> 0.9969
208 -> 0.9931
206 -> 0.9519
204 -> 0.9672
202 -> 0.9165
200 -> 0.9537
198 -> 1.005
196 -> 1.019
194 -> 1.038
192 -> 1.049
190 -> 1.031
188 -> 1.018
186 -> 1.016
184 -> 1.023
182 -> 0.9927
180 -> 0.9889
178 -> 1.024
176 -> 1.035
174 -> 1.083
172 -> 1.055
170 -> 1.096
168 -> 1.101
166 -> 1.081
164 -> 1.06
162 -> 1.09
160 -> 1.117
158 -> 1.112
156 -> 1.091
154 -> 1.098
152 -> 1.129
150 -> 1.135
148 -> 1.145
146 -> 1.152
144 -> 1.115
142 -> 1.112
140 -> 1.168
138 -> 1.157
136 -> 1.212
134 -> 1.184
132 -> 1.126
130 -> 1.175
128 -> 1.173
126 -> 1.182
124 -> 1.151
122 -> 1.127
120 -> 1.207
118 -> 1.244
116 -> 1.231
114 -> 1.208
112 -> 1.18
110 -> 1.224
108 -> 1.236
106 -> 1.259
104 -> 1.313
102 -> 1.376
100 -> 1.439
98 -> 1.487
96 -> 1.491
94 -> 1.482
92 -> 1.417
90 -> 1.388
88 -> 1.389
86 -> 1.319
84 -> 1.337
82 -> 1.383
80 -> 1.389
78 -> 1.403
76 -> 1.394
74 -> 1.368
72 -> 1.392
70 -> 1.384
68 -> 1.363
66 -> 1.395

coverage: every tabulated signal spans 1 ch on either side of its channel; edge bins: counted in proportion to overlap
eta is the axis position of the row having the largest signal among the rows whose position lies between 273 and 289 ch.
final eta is 274 ch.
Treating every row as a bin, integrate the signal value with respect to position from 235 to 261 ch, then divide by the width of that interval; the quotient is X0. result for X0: 0.92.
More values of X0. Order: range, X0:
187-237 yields 0.99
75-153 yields 1.26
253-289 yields 0.92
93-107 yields 1.41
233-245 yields 0.94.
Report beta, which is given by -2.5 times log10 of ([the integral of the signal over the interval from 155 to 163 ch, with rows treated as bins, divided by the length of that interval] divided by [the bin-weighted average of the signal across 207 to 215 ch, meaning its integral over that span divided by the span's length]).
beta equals -0.09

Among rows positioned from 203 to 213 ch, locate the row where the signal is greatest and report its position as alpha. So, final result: 212 ch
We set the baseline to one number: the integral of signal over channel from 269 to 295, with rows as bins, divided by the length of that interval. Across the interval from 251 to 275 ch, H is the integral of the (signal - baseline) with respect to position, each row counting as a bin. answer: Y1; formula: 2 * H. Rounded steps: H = 1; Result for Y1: 2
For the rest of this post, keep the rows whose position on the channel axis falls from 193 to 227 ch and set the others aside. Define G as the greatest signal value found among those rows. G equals 1.072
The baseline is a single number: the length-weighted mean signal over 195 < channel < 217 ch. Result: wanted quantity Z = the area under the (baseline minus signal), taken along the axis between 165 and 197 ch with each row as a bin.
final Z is -1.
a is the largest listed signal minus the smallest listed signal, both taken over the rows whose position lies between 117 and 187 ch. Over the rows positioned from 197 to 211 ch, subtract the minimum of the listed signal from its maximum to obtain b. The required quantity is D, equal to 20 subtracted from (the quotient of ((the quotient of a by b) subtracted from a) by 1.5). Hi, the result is -21.8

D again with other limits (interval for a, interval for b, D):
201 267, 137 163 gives -21.5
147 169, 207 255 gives -20.2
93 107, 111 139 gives -21.2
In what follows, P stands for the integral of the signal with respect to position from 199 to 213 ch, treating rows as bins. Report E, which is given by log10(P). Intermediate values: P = 14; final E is 1.13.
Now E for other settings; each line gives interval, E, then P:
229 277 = 1.65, 45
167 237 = 1.85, 70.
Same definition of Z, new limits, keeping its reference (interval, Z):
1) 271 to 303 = 4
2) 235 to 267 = 2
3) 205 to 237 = 1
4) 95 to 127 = -9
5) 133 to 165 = -4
